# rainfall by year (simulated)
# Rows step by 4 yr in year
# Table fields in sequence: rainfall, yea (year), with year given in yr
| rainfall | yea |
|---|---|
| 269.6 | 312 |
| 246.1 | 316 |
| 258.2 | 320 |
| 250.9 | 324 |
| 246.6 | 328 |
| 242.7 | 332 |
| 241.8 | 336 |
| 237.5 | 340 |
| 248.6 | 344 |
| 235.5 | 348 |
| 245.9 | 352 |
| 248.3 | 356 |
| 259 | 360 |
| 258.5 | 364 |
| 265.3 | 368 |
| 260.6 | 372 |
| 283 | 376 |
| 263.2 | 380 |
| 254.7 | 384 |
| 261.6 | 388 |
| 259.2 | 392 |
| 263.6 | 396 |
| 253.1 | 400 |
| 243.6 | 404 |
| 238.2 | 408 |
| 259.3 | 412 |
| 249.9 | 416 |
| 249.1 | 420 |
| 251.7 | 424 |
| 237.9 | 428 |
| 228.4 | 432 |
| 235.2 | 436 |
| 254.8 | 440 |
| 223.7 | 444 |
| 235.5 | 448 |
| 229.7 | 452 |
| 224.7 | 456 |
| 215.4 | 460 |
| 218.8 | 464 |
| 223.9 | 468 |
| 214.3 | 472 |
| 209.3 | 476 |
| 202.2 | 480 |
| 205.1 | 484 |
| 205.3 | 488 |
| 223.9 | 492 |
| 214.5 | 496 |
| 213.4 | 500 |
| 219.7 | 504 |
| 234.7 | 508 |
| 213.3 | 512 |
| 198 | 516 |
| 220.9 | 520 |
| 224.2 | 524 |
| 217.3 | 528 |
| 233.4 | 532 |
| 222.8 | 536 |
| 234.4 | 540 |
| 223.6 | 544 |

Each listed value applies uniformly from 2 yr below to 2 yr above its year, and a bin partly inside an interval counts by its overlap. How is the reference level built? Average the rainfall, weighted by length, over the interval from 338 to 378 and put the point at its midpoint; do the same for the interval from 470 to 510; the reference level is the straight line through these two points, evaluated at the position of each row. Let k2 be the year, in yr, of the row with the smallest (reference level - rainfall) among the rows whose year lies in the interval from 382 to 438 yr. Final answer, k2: 412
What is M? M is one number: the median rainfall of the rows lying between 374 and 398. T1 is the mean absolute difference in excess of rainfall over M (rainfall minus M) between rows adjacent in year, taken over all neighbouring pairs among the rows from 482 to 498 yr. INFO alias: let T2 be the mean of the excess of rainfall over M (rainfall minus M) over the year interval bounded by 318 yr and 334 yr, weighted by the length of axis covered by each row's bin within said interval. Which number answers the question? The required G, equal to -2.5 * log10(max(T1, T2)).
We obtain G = -2.4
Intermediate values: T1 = 9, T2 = -13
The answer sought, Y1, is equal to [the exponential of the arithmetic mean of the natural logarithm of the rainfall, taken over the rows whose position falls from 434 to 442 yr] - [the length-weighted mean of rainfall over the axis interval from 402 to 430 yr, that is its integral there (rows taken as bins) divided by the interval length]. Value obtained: -2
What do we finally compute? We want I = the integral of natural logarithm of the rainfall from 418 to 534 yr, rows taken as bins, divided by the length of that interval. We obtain 5.41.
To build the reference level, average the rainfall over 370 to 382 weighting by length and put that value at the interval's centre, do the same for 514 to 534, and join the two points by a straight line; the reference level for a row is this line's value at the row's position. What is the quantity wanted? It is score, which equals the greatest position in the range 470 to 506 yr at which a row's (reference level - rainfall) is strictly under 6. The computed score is 504 yr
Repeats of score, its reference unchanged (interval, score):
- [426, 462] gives 440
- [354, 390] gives 388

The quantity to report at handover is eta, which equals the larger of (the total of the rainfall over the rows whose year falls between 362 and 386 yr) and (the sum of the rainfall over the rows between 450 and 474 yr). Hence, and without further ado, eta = 1585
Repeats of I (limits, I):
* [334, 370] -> 5.52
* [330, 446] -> 5.52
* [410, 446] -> 5.49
